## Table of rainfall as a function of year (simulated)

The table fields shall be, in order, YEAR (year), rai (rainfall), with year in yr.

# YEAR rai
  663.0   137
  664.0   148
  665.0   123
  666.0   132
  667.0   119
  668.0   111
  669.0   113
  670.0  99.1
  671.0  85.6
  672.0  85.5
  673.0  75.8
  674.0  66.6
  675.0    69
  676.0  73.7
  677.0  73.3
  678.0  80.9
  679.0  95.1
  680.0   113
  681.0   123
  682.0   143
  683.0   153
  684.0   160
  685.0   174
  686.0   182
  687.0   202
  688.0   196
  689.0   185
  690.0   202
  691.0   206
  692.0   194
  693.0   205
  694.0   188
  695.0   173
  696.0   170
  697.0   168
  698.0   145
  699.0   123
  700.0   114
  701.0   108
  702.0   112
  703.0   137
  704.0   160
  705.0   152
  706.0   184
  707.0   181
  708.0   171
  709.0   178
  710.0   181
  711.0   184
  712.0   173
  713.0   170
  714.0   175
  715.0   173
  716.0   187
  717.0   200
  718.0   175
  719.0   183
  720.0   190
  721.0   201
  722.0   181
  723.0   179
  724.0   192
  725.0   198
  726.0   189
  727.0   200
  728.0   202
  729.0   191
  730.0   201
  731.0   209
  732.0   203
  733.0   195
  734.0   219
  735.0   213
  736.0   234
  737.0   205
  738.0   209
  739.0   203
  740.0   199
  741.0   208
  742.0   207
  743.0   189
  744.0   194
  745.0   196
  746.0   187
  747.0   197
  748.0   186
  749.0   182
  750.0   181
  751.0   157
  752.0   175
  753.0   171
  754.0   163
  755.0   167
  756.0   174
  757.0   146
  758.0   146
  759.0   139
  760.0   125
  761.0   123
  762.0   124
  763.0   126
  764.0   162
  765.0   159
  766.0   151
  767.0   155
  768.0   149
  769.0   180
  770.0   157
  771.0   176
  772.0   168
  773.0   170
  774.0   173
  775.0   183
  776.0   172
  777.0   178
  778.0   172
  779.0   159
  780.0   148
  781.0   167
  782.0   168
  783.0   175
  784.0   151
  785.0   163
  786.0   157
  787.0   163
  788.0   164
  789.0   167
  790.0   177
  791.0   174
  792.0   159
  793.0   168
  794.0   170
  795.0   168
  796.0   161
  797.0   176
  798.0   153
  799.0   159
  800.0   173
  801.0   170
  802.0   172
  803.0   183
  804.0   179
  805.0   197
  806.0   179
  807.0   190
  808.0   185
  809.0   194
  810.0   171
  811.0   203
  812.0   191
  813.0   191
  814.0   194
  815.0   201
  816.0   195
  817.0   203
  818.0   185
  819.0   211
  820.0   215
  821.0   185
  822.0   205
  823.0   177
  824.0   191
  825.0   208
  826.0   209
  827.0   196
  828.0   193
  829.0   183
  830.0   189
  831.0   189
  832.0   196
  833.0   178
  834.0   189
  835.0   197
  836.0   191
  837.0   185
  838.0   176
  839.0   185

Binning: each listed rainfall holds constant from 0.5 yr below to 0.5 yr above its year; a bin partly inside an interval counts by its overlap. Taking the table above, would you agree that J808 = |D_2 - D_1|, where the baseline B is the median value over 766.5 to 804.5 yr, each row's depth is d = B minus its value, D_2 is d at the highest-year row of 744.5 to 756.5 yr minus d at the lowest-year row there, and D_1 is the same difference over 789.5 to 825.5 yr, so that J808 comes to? 53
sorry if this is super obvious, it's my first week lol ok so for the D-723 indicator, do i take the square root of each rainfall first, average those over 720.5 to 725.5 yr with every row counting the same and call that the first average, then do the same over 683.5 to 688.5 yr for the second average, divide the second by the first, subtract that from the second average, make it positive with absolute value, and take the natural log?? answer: 2.53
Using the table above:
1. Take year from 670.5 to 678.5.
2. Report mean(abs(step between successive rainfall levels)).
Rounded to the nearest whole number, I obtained 5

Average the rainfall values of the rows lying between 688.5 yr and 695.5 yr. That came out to 193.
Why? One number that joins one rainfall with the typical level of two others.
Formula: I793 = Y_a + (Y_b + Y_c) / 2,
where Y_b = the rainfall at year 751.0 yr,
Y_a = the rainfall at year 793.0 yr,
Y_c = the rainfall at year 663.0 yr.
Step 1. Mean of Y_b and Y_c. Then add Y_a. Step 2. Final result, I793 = 315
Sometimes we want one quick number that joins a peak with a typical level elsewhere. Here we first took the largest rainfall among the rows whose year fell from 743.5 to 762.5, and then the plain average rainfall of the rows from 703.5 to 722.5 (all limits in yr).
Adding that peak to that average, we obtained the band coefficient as 376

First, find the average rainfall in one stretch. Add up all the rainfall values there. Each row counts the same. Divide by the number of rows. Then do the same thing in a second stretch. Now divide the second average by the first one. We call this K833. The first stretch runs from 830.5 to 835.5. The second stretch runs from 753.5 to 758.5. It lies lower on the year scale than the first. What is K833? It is 0.84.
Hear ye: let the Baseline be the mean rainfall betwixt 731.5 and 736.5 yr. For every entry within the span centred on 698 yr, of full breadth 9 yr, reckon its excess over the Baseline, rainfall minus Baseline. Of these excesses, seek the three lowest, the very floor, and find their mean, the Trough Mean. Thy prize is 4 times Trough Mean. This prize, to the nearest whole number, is -406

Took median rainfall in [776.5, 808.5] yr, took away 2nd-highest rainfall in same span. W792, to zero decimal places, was -21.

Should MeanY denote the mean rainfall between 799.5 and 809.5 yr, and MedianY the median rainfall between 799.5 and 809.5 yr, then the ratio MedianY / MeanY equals 0.99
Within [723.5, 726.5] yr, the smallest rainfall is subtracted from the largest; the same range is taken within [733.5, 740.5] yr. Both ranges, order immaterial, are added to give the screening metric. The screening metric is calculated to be 44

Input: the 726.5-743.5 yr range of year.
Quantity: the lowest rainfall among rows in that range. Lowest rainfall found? 189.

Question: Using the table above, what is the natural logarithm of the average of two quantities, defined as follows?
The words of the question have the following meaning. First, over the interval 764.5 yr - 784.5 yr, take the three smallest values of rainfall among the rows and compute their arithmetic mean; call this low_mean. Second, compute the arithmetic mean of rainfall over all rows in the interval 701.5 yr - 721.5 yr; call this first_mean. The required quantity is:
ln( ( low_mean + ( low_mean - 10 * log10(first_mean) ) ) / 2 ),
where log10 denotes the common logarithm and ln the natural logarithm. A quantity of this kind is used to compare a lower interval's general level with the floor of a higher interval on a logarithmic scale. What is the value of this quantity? 4.93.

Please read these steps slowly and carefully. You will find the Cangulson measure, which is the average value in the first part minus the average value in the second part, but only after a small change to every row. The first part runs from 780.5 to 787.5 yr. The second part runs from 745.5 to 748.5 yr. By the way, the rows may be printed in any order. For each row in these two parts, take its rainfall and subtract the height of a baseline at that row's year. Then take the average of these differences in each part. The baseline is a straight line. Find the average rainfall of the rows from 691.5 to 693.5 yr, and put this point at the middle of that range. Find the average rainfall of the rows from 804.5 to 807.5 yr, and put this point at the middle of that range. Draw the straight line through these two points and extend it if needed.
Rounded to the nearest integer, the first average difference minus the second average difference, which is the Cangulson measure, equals -23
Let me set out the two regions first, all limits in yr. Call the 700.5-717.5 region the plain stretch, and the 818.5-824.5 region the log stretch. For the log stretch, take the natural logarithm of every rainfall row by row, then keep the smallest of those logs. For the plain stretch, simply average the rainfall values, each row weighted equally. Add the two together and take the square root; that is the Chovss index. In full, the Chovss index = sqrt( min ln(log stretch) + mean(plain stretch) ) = 13.1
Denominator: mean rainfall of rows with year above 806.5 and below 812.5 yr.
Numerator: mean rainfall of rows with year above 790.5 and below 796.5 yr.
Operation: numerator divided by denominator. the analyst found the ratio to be 0.88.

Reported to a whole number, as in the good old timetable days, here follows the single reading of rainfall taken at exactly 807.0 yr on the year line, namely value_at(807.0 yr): 190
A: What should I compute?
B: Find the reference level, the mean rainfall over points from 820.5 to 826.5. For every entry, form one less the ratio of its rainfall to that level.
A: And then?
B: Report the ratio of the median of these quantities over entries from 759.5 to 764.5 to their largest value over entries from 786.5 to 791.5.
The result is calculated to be 2.16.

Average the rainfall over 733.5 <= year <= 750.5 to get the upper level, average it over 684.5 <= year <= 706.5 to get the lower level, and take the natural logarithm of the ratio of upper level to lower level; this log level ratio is 0.18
